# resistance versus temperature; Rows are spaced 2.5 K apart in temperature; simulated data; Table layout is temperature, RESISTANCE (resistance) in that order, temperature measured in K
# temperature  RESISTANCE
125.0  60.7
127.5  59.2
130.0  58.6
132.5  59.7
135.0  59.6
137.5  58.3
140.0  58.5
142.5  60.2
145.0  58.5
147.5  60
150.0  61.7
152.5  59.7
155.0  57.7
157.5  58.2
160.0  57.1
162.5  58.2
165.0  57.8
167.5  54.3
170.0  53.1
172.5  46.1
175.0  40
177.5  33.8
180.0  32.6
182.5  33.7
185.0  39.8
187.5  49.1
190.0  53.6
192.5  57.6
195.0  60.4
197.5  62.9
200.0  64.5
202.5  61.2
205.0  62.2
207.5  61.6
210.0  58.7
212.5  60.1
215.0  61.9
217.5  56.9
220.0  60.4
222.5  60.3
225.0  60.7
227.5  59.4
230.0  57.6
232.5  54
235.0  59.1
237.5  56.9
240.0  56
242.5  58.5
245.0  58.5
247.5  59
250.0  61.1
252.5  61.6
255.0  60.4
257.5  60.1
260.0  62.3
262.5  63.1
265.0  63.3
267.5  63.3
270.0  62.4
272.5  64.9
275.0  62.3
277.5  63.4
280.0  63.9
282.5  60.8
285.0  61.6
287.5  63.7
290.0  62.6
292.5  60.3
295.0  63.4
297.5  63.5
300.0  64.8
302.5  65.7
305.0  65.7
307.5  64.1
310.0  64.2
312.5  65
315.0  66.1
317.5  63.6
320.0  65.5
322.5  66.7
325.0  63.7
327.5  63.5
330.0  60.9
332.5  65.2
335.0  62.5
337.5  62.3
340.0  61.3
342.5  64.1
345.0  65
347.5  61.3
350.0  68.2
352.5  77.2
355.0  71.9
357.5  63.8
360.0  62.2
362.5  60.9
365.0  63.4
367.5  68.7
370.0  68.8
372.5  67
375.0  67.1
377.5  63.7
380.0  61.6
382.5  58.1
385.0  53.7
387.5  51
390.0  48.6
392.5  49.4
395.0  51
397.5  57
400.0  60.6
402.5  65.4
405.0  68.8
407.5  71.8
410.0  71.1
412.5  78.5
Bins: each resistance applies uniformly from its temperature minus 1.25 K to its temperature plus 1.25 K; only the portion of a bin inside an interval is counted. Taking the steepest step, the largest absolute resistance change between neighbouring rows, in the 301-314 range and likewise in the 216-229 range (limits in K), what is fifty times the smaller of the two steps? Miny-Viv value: 80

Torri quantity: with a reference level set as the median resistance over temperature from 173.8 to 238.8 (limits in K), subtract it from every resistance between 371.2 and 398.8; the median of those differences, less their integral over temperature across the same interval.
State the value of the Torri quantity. 47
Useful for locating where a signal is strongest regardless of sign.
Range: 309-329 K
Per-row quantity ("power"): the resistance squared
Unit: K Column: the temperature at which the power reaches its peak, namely 322.5 K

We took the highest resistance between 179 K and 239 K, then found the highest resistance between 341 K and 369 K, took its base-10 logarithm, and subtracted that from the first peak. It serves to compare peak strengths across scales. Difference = 62.6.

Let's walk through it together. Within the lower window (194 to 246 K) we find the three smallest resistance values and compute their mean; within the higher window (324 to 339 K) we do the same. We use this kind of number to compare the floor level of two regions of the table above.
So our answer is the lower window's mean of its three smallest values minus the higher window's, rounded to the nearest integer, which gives -6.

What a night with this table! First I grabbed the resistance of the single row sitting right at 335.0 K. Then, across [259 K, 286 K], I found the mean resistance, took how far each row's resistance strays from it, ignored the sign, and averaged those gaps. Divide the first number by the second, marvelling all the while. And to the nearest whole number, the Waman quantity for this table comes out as 71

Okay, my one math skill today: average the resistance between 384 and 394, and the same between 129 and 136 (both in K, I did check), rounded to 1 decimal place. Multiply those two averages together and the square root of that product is 54.8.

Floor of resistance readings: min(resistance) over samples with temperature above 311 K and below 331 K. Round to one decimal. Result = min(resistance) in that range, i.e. 60.9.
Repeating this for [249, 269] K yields 60.1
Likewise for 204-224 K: 56.9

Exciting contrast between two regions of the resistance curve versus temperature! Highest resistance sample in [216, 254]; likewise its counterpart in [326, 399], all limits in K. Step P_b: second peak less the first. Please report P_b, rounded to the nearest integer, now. 16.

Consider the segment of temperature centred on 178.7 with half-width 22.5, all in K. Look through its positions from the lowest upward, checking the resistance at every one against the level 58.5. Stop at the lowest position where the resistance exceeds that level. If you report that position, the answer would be 195.0 K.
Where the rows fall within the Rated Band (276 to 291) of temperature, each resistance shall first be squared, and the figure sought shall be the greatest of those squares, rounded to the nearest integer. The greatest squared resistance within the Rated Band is 4083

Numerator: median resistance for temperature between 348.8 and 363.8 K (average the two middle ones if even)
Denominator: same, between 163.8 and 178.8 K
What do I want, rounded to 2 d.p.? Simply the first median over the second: 1.33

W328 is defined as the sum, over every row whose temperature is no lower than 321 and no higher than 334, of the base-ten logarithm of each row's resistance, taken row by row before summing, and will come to 9.0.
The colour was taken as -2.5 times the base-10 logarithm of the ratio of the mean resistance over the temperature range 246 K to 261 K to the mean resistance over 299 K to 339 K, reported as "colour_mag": 0.06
